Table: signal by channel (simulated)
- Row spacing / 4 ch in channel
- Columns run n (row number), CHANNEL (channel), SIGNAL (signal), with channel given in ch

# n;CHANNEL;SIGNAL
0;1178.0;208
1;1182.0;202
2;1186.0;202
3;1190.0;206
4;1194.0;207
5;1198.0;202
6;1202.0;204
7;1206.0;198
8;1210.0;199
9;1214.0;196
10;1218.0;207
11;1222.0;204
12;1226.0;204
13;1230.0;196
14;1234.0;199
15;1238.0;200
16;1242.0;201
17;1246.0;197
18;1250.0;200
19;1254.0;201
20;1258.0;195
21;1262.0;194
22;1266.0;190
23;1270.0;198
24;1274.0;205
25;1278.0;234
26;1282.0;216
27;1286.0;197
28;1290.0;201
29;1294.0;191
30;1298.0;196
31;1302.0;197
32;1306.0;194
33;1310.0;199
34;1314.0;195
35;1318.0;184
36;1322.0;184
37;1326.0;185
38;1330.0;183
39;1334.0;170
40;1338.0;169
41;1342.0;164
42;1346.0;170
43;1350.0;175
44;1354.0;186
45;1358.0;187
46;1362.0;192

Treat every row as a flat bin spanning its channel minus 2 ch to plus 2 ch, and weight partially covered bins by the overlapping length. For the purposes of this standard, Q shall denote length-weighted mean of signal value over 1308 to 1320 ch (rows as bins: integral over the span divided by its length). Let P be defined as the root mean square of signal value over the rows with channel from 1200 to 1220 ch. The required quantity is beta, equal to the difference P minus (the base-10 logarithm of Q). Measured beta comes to 199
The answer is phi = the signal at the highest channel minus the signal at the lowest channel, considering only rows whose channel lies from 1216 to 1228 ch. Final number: -3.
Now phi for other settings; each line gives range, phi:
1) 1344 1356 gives 16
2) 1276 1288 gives -37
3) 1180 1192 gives 4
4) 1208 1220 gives 8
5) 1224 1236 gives -5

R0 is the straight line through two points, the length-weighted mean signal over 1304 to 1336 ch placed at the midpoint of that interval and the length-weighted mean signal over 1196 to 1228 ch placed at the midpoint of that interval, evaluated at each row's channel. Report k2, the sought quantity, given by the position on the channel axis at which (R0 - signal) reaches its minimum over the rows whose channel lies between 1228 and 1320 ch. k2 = 1278.0 ch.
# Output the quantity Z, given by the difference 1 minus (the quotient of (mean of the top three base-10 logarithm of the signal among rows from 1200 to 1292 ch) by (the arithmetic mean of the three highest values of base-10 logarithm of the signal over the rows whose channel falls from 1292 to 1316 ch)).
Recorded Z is -0.019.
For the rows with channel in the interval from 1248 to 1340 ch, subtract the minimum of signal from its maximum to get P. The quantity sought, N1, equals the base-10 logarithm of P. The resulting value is 1.81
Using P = 65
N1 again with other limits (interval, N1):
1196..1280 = 1.64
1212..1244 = 1.04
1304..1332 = 1.20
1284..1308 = 1.00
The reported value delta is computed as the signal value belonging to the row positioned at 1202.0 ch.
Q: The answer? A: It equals 204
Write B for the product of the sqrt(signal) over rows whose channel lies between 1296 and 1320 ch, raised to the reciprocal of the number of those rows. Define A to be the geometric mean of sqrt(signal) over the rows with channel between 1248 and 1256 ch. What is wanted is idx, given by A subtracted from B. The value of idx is -0.2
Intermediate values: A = 14.2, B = 13.9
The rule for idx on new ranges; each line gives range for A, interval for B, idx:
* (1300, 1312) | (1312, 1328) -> -0.4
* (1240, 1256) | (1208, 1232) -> 0.0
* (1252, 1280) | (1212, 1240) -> 0.0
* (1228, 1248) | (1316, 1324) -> -0.5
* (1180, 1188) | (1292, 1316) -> -0.2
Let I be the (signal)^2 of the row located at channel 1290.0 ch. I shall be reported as 40401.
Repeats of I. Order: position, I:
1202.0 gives 41616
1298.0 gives 38416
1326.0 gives 34225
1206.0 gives 39204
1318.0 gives 33856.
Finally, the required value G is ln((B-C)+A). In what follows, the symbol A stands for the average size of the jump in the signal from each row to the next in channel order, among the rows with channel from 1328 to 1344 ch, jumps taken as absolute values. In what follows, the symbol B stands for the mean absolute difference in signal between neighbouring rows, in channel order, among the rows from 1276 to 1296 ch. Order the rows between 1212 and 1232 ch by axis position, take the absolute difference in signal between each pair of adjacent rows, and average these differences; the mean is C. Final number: 2.6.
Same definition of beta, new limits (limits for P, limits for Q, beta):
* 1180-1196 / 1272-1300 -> 202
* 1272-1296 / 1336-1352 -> 206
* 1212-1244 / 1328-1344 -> 199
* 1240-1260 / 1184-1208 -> 197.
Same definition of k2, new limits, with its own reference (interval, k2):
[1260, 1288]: 1278.0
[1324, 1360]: 1358.0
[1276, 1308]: 1278.0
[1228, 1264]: 1254.0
